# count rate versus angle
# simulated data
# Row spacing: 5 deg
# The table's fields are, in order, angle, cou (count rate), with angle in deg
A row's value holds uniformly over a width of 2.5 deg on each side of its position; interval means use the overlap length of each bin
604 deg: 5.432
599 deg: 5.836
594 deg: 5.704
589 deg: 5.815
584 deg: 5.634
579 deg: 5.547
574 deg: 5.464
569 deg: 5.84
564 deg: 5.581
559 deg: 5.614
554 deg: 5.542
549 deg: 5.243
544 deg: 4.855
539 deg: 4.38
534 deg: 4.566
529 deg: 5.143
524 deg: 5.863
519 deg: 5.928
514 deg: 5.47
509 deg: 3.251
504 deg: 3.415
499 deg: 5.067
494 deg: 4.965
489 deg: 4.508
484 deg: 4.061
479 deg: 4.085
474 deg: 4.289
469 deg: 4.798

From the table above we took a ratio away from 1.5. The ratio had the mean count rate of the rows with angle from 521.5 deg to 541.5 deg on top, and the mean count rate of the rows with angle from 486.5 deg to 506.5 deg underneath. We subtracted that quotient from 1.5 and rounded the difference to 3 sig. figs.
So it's 0.389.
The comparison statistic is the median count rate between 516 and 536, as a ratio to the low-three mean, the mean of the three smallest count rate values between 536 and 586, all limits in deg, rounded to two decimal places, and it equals 1.14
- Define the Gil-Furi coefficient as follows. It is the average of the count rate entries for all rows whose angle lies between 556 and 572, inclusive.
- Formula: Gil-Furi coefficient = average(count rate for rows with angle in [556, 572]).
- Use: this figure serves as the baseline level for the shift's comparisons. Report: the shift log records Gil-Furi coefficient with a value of 5.7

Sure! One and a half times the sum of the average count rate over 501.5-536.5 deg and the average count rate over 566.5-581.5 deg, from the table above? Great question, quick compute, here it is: 15.6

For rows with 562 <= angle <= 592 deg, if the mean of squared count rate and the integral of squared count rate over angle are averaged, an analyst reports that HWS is 495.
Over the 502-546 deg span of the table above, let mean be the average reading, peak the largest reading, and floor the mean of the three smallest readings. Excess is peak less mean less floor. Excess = -2.5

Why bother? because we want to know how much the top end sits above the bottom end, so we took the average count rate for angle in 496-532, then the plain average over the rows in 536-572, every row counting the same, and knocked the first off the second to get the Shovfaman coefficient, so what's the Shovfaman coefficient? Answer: 0.4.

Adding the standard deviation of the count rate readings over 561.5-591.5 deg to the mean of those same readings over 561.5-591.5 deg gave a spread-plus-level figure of 5.8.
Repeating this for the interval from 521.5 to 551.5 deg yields 5.5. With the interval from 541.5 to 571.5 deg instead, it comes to 5.8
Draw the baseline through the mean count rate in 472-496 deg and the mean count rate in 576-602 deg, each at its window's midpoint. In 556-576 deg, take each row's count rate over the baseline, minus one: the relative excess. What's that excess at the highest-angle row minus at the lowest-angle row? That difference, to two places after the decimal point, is -0.06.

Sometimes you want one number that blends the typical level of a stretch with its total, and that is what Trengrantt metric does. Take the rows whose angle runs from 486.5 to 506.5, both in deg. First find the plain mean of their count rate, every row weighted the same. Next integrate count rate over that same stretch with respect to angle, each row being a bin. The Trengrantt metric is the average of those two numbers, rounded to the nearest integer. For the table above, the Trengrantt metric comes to 47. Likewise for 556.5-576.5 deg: 59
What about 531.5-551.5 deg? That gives 50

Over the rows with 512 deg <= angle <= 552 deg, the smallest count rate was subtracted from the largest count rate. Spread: 1.5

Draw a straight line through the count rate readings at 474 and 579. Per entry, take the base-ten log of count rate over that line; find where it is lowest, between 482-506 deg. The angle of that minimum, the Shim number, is 504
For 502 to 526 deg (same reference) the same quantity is 509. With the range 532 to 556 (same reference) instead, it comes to 539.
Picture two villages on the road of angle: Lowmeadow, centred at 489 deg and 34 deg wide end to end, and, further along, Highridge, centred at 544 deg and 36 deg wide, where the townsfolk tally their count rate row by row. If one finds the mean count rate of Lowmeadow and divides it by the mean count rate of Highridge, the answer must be 0.860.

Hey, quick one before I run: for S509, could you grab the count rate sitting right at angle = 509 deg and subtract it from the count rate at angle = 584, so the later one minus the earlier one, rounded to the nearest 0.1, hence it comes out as 2.4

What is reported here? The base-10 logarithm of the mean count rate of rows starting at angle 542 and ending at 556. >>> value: 0.717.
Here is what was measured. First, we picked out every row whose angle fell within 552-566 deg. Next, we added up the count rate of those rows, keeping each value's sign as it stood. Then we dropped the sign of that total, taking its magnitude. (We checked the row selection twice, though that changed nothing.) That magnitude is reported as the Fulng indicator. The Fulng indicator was 16.7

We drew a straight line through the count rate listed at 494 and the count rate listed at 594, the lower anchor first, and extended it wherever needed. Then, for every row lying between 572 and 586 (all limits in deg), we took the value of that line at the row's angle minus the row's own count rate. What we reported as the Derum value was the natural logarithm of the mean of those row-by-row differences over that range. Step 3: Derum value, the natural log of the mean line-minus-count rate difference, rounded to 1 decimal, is -3.1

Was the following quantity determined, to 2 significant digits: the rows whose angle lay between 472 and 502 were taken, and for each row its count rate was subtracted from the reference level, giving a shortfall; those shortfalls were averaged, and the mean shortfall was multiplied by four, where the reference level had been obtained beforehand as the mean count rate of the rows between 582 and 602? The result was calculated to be 5.0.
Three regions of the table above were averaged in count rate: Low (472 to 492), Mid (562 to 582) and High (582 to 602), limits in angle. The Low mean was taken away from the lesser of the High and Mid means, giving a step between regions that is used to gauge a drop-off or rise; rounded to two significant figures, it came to 1.4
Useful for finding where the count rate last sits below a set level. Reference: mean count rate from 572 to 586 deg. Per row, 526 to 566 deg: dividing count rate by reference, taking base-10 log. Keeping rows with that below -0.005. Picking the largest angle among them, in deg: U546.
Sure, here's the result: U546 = 549 deg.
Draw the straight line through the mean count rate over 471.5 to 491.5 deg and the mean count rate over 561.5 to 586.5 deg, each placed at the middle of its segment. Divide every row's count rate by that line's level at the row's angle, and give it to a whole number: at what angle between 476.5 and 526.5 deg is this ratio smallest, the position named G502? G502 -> 509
